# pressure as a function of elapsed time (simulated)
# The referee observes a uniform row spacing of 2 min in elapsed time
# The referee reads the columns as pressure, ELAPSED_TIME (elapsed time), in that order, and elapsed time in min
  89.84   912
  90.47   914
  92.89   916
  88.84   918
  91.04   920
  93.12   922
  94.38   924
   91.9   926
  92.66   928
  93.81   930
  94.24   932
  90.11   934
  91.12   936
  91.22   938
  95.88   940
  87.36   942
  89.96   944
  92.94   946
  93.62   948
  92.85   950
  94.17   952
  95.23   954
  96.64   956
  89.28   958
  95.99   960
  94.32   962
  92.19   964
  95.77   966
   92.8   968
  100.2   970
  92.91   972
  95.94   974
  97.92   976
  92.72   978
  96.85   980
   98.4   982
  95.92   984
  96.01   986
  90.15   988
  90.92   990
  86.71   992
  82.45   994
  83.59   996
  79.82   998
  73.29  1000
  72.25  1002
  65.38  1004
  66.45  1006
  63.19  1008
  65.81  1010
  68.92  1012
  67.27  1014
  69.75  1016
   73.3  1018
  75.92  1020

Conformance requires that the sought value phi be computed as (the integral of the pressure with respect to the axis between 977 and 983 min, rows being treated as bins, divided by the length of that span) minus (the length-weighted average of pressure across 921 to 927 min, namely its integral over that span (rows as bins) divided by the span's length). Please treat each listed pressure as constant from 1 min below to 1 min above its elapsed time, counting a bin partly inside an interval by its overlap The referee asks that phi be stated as 2.9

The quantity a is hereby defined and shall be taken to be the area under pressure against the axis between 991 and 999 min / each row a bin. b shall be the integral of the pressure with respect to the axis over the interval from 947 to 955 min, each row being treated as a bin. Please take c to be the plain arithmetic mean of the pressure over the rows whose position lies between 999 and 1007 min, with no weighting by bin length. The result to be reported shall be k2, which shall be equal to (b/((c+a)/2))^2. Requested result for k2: 4.19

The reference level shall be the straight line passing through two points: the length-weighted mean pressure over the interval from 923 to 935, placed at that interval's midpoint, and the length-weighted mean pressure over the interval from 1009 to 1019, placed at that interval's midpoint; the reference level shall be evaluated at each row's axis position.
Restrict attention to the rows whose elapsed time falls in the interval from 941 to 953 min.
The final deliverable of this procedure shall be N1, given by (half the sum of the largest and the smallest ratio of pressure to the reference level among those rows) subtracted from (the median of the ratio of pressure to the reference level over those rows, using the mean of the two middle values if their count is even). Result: 0.027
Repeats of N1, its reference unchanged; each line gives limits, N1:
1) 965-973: -0.027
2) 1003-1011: 0.005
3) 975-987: 0.019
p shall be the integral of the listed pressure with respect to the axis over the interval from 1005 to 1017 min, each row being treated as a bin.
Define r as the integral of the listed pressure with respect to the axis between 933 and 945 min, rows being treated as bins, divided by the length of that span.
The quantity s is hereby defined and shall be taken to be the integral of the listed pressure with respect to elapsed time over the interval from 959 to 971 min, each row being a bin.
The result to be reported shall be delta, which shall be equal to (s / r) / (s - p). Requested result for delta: 0.0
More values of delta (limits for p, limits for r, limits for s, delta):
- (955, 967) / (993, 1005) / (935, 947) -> -0.5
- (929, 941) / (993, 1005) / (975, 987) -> 0.4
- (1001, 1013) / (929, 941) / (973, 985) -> 0.0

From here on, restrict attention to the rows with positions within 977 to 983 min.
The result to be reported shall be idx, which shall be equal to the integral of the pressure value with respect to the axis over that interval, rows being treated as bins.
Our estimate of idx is 576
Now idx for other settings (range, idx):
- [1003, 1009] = 390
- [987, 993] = 536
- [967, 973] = 572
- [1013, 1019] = 421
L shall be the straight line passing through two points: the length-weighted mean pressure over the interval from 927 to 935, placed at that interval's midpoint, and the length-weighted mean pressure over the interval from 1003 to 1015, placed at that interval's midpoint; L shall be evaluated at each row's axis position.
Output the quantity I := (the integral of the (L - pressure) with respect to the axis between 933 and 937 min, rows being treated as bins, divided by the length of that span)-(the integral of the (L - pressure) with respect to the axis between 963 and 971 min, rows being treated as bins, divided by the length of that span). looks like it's 16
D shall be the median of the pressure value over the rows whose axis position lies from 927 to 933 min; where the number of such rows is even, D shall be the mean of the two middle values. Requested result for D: 93.8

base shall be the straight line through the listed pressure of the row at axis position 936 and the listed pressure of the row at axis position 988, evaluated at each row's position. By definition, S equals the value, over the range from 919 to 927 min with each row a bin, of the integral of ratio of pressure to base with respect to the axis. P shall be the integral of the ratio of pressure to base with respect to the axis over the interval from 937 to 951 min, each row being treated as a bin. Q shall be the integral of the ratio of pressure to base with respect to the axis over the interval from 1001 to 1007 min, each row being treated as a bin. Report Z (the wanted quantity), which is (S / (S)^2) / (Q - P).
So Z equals -0.01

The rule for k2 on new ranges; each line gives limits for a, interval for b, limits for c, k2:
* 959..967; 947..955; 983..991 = 3.13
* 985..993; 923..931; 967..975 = 3.28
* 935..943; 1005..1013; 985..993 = 1.65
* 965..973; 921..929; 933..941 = 3.03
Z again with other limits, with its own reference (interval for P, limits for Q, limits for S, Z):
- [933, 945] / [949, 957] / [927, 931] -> -0.07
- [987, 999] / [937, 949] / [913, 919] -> 0.24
